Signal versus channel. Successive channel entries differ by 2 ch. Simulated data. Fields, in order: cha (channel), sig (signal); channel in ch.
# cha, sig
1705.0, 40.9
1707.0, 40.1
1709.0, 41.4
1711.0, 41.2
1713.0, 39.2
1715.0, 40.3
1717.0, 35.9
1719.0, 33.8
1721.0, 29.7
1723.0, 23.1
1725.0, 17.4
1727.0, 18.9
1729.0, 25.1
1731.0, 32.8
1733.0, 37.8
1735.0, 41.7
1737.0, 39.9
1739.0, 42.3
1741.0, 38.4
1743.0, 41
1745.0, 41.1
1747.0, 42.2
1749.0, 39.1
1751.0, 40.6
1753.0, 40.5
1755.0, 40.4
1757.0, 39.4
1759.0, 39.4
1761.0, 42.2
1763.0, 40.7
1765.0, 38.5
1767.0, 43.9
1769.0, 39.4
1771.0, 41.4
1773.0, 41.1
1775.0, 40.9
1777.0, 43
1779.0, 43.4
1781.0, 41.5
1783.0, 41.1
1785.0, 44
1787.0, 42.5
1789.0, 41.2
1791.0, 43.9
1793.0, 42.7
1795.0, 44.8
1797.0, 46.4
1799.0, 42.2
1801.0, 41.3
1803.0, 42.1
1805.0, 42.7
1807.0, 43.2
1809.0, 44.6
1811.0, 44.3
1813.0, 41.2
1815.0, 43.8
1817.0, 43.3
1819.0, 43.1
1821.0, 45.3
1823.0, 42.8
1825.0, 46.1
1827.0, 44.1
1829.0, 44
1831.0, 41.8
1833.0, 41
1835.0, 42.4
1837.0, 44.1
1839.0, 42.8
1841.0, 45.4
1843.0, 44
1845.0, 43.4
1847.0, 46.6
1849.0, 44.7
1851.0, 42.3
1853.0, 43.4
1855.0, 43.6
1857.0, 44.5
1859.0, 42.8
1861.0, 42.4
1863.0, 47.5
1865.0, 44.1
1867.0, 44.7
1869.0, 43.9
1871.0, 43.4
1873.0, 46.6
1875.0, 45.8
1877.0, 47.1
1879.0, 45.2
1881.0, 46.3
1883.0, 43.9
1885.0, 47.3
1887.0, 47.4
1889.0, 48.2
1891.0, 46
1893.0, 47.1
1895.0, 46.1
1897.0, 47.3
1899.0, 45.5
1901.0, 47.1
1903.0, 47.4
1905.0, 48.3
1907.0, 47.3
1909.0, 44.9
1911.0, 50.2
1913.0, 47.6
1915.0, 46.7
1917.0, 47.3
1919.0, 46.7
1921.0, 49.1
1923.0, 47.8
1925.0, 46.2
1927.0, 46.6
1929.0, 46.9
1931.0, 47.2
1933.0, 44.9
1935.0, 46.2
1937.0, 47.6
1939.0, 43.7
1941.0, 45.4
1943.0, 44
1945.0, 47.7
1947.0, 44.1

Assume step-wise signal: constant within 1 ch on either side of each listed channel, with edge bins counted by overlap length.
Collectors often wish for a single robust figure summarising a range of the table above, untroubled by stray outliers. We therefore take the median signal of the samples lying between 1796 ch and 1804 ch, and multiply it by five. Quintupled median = 211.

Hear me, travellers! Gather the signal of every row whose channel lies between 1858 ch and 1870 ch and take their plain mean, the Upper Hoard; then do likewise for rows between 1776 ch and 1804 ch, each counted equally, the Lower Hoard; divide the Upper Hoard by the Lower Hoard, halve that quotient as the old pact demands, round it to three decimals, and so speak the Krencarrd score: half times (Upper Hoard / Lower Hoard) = 0.516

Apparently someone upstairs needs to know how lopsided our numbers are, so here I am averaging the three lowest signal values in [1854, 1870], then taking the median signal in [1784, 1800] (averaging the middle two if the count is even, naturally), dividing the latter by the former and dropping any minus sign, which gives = 1.01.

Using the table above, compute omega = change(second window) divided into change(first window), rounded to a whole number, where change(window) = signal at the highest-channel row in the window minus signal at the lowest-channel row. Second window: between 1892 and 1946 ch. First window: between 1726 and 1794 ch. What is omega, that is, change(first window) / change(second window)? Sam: 40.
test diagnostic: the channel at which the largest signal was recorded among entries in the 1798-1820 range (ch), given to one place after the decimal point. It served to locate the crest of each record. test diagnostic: 1809.0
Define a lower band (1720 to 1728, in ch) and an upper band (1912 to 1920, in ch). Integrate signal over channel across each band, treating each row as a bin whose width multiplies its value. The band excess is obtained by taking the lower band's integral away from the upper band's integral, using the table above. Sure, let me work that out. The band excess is 198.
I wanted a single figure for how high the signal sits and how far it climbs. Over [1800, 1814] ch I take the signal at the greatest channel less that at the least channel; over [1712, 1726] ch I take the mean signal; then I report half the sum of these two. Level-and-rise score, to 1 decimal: 15.6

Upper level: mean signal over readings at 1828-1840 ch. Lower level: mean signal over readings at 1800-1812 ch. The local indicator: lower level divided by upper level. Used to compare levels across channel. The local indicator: 1.01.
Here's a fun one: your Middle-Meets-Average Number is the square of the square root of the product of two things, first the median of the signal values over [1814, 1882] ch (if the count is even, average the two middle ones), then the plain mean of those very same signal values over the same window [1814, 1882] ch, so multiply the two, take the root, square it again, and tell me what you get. 1944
